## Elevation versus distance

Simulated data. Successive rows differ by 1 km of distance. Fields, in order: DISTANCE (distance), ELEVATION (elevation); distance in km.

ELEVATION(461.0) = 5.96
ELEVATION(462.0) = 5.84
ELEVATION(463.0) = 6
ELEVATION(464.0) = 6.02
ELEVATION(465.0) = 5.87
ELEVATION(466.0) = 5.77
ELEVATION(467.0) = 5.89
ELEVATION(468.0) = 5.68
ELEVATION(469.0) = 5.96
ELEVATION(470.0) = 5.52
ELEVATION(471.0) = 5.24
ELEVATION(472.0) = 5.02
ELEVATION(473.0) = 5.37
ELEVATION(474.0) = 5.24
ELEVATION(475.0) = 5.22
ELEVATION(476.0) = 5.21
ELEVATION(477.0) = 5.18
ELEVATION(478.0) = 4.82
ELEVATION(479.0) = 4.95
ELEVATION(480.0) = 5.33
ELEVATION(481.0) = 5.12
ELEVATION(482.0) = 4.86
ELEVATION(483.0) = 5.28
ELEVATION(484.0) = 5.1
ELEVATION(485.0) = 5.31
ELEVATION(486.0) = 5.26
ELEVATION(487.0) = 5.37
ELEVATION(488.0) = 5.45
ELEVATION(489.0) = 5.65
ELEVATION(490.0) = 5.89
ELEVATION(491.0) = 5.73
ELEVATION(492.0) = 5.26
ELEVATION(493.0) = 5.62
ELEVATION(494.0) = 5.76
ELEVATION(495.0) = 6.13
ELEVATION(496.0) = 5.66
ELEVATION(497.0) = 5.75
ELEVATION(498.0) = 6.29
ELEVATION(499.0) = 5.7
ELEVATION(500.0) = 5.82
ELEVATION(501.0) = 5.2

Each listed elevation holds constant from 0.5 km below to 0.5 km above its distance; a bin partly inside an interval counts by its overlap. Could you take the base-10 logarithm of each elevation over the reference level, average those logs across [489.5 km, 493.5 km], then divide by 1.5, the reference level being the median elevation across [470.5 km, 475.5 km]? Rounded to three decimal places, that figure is 0.020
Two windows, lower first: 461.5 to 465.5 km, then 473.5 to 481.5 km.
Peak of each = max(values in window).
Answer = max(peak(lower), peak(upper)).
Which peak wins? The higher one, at 6.02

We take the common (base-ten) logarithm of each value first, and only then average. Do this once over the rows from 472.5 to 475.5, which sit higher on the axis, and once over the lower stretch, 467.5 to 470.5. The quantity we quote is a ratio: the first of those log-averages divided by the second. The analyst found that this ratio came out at 0.95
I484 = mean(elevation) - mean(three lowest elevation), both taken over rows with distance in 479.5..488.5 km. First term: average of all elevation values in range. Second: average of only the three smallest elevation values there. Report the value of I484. 0.204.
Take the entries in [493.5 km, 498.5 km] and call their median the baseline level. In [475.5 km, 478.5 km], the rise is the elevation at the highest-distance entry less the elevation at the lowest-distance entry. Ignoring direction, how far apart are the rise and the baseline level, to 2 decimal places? 6.15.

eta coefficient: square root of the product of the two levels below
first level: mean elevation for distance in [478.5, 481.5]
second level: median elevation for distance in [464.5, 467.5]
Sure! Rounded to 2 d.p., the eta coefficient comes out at 5.49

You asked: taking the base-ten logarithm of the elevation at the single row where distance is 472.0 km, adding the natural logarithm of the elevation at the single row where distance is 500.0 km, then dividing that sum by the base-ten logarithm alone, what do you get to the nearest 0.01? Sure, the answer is 3.51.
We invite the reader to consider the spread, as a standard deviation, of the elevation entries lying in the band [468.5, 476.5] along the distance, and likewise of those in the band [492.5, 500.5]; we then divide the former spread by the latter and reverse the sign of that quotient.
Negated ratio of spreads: -1.19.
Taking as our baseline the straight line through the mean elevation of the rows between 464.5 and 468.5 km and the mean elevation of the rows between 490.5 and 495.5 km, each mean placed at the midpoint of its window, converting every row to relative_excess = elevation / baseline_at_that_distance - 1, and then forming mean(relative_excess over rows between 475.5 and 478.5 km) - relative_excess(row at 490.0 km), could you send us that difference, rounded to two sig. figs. -0.15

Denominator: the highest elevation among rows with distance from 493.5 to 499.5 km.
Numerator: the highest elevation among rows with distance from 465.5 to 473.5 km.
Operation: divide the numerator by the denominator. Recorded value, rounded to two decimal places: 0.95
